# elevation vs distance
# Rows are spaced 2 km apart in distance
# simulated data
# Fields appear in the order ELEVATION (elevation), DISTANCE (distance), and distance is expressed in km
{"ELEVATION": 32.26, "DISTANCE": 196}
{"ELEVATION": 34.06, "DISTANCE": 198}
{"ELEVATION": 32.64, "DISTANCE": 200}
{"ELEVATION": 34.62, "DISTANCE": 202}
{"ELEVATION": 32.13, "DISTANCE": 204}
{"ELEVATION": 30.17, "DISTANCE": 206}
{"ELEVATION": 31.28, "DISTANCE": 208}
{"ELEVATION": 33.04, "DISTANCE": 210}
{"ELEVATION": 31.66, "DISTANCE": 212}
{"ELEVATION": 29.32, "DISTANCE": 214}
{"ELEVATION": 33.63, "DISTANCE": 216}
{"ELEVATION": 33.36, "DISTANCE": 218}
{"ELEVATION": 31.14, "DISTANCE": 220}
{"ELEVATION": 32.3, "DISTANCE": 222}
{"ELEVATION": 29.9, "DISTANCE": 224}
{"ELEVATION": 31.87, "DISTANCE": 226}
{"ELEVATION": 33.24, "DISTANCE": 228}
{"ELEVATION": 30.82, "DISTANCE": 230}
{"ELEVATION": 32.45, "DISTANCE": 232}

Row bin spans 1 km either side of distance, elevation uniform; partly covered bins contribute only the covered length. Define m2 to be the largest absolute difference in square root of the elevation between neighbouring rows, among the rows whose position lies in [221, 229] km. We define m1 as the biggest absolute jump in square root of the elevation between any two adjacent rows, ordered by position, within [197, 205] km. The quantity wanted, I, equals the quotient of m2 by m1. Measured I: 1.0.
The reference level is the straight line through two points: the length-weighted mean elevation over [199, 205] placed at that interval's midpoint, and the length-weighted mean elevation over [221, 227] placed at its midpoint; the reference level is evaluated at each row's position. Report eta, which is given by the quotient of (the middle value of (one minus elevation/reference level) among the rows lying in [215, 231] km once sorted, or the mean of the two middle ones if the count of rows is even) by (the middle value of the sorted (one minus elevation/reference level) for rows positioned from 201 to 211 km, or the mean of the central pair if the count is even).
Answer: -0.913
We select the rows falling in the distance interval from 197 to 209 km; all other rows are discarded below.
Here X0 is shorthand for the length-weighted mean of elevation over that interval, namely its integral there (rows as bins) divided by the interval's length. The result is 32.5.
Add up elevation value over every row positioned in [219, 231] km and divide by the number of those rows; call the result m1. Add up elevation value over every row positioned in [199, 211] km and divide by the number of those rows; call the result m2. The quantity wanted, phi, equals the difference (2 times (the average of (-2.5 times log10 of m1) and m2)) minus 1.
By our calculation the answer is 27.6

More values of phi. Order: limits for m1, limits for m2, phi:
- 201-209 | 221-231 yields 26.9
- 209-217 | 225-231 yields 27.2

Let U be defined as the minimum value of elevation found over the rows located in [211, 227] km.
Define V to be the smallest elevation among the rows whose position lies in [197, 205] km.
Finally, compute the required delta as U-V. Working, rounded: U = 29.32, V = 32.13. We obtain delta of -2.8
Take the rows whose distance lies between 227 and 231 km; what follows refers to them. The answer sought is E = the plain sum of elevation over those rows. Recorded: 64.1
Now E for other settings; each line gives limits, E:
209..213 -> 64.7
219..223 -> 63.4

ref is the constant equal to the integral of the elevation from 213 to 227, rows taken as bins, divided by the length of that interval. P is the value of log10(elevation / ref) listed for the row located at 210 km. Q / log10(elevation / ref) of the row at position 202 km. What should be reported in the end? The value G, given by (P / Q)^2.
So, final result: 0.23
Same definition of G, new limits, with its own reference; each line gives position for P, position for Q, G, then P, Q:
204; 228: 0.10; 0.007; 0.02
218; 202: 0.34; 0.023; 0.04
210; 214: 0.32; 0.019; -0.03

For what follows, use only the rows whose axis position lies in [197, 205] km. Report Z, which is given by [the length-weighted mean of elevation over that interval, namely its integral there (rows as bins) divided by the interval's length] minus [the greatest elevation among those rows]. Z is -1.26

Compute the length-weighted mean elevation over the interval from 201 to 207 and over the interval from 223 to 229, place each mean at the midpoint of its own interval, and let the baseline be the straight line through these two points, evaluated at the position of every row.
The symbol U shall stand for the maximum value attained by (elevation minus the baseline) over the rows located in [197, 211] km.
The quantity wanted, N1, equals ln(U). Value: 0.813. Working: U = 2.26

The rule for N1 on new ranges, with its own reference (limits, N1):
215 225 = 0.513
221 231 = 0.487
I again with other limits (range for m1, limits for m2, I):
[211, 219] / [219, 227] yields 0.6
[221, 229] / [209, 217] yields 1.8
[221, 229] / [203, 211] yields 0.8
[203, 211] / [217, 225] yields 1.2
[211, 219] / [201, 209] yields 0.6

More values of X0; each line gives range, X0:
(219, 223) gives 31.7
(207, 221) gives 31.9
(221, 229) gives 31.8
